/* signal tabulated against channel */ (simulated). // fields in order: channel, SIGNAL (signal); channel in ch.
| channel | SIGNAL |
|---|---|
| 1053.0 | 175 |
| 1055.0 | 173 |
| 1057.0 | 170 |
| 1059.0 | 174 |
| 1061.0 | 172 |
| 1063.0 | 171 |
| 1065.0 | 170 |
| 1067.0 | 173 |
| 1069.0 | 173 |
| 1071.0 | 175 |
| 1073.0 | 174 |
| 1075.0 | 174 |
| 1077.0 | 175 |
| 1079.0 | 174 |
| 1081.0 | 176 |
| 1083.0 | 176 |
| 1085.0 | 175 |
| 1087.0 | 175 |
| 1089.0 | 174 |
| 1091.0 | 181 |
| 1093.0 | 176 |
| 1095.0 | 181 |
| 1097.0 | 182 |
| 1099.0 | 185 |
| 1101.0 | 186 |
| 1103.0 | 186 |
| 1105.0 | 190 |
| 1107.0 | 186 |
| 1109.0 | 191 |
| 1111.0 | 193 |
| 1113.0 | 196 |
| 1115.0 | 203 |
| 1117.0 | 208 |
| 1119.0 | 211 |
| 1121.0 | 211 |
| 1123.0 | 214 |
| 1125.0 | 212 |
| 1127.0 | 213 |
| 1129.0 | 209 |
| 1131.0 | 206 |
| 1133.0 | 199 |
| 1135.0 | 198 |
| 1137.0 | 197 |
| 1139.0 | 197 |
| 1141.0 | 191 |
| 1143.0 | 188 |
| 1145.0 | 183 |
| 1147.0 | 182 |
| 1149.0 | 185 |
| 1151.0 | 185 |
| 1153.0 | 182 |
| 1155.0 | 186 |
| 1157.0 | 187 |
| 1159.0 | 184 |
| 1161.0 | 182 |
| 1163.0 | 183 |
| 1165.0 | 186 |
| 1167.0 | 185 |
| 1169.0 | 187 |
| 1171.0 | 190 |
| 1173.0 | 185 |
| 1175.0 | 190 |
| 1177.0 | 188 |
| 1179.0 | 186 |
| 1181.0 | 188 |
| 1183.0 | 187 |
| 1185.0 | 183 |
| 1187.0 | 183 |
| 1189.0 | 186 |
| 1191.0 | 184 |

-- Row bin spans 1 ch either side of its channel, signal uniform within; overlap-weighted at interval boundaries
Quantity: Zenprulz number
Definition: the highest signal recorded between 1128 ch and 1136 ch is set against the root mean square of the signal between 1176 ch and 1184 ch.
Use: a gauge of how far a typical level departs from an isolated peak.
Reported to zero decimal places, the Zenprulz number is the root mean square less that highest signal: -22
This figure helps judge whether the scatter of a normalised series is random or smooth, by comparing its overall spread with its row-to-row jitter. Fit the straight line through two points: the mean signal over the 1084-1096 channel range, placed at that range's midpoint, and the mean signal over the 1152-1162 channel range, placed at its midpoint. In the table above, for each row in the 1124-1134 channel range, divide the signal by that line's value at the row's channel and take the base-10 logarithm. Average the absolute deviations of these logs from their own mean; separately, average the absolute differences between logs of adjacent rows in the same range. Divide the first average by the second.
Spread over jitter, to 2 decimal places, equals 1.17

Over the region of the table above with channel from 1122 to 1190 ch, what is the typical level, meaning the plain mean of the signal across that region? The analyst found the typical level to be 191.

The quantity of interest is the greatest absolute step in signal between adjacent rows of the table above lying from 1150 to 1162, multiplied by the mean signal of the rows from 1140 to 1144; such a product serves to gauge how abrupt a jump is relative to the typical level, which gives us 758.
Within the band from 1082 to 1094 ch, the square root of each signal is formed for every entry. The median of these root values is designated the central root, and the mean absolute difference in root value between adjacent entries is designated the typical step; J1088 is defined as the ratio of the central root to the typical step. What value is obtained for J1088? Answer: 126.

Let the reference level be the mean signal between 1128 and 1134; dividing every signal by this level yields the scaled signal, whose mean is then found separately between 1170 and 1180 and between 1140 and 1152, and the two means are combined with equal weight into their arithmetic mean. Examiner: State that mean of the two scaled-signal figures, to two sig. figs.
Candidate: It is 0.91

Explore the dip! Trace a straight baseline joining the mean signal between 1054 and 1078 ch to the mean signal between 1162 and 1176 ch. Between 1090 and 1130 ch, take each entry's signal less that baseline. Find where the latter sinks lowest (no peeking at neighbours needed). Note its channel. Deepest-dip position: 1093.0 ch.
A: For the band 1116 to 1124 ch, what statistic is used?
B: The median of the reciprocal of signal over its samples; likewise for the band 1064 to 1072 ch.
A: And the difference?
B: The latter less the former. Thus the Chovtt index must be 0.0010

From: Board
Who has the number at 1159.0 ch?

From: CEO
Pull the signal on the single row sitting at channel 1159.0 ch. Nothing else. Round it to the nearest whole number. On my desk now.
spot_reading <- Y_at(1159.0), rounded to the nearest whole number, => 184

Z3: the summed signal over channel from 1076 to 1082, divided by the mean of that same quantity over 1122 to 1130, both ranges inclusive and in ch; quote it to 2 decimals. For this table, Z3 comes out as 2.48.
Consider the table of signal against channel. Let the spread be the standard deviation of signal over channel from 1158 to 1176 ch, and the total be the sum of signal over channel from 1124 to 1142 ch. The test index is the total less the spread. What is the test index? 1819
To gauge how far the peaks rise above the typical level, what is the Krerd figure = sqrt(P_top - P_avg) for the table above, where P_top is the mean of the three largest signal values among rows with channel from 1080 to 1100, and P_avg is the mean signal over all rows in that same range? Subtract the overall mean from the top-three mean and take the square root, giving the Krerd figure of 2.14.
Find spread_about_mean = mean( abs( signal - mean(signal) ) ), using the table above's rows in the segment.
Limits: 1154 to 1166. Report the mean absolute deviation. 1.7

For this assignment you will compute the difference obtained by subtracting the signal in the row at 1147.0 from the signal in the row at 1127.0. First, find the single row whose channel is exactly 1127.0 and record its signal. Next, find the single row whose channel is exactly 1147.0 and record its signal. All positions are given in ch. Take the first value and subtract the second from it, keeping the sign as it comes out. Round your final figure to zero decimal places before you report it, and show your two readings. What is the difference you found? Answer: 31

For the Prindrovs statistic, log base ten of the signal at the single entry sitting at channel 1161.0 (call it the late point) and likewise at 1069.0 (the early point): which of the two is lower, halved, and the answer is 1.119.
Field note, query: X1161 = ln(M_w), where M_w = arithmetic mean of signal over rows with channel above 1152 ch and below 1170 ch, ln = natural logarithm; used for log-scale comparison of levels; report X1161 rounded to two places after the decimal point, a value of 5.22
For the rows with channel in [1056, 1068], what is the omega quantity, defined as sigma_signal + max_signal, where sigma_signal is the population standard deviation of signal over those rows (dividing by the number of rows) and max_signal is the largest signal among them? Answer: 175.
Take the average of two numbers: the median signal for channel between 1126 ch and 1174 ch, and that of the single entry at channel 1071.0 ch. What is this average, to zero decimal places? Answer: 181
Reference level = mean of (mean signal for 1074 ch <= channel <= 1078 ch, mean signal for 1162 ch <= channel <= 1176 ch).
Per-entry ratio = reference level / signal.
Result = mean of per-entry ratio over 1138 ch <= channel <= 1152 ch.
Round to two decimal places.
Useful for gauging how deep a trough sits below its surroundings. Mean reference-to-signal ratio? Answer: 0.96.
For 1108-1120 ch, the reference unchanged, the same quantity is 0.90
